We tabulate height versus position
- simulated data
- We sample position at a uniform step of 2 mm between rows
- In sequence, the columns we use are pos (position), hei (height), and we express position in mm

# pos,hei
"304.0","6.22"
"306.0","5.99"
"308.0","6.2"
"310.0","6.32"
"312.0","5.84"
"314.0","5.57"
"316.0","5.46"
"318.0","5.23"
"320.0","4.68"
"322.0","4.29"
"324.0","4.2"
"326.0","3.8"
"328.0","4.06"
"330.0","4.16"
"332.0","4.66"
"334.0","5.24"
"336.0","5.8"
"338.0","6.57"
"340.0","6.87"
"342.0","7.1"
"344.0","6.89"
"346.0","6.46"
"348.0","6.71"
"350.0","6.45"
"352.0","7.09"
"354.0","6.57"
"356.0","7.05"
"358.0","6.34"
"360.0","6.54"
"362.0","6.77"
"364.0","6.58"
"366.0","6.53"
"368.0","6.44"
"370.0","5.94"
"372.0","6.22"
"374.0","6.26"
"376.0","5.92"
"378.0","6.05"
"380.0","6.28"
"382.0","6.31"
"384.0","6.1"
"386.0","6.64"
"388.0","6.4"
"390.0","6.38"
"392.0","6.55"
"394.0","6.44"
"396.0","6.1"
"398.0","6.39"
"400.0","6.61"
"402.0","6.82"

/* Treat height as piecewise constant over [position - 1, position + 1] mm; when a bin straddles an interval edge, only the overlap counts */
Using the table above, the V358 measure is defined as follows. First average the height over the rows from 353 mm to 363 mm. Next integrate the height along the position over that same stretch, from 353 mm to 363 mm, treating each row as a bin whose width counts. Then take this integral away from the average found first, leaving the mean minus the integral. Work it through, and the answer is -59.9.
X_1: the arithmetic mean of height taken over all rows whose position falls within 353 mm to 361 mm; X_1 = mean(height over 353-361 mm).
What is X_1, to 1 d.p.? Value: 6.6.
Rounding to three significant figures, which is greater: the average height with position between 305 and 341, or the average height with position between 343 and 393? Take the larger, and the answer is 6.46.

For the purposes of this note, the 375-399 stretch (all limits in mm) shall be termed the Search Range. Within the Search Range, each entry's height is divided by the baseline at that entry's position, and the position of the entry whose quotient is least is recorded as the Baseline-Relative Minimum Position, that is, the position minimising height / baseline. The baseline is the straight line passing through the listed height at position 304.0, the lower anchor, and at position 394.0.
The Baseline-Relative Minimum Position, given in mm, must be 376.0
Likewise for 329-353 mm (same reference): 330.0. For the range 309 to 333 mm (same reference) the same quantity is 326.0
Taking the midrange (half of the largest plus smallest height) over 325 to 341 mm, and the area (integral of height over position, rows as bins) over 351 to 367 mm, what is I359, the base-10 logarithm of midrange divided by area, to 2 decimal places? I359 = -1.30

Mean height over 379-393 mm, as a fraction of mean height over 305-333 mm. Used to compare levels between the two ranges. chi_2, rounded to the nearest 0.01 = 1.27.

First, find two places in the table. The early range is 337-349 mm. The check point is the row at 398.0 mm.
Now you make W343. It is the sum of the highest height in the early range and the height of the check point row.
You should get 13.49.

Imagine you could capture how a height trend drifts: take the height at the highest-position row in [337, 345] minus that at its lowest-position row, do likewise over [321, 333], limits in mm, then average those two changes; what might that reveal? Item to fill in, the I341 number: 0.3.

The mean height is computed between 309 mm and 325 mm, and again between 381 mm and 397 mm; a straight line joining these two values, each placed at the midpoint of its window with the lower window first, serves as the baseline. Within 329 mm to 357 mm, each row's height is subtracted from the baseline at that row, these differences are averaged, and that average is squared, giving 0.41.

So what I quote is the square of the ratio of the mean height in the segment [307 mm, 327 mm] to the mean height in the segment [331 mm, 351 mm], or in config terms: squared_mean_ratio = 0.68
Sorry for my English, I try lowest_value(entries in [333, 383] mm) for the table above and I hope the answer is 5.24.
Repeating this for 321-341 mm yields 3.8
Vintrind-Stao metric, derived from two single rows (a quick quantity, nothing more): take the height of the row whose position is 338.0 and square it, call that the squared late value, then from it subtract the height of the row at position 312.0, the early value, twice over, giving 31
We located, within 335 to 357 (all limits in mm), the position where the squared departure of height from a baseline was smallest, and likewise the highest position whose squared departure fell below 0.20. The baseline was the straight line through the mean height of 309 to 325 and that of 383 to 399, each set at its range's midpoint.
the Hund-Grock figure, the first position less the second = 0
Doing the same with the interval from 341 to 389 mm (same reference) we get 0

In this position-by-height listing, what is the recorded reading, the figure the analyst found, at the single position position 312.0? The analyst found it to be 5.84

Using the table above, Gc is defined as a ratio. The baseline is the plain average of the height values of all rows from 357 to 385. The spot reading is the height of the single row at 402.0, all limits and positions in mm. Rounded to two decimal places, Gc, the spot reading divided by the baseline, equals 1.08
